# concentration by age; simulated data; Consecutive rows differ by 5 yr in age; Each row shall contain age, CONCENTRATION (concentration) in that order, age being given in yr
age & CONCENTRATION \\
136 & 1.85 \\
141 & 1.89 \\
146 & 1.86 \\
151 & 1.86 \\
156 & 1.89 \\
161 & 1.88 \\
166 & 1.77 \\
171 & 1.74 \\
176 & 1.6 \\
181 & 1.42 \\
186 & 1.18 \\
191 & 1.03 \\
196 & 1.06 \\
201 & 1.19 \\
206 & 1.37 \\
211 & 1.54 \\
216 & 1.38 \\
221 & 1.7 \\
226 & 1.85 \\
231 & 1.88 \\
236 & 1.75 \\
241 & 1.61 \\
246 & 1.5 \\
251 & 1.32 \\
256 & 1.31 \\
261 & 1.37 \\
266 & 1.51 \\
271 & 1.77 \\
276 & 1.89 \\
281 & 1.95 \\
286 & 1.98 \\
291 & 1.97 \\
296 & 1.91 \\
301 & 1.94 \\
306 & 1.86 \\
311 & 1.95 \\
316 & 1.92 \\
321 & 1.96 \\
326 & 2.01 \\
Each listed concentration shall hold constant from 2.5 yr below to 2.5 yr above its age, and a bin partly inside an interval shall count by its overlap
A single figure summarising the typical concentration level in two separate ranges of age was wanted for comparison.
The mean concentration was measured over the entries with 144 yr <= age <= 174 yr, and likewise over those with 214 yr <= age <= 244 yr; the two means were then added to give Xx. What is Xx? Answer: 3.5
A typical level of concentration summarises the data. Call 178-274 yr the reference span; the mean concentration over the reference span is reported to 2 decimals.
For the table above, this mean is 1.46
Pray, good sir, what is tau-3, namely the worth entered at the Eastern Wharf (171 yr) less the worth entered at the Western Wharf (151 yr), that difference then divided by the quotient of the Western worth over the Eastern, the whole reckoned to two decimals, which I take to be -0.11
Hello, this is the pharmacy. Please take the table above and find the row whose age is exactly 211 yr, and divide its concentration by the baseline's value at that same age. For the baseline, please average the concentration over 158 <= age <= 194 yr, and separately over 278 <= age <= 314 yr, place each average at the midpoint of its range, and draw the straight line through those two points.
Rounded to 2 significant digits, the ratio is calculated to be 0.94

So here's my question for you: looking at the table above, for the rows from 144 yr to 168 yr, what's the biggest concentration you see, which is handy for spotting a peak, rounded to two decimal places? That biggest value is 1.89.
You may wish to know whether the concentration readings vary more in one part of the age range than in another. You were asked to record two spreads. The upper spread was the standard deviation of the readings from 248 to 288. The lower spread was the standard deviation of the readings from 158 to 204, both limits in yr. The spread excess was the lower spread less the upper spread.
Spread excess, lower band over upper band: 0.04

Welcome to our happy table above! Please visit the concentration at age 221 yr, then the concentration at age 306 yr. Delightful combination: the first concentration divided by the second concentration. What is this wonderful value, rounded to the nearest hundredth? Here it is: 0.91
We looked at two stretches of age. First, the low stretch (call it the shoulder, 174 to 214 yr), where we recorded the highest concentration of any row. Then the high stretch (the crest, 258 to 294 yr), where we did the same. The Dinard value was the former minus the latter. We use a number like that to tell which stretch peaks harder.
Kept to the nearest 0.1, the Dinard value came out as -0.4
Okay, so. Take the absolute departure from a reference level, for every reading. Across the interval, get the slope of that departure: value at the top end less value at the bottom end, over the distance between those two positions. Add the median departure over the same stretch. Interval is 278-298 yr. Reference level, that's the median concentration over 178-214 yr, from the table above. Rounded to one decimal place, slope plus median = 0.8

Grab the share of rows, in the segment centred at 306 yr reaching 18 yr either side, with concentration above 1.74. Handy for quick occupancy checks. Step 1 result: 1.0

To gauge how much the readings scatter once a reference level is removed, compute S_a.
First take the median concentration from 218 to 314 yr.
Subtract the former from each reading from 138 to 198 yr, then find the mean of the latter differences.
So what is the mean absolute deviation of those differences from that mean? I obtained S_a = 0.28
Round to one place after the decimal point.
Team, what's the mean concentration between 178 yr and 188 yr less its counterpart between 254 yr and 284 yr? -0.3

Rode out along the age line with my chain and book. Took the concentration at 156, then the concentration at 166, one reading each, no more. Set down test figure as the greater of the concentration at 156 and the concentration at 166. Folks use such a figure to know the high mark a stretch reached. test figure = 1.89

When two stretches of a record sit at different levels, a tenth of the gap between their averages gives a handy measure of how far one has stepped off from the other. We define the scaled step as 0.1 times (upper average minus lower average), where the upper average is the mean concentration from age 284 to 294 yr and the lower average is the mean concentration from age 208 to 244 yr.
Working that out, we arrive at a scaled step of 0.03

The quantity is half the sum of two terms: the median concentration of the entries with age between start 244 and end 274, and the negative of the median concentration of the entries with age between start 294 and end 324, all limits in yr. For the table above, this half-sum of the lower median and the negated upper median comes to -0.25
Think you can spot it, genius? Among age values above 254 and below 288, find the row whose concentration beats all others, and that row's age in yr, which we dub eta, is 286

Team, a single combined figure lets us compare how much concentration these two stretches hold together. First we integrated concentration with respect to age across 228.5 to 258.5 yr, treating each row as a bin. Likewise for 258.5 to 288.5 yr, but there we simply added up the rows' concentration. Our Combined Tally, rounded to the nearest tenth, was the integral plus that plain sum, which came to 57.3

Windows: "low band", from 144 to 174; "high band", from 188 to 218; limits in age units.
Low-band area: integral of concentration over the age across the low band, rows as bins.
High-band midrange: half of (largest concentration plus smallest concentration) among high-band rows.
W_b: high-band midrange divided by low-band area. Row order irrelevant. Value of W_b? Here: 0.023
